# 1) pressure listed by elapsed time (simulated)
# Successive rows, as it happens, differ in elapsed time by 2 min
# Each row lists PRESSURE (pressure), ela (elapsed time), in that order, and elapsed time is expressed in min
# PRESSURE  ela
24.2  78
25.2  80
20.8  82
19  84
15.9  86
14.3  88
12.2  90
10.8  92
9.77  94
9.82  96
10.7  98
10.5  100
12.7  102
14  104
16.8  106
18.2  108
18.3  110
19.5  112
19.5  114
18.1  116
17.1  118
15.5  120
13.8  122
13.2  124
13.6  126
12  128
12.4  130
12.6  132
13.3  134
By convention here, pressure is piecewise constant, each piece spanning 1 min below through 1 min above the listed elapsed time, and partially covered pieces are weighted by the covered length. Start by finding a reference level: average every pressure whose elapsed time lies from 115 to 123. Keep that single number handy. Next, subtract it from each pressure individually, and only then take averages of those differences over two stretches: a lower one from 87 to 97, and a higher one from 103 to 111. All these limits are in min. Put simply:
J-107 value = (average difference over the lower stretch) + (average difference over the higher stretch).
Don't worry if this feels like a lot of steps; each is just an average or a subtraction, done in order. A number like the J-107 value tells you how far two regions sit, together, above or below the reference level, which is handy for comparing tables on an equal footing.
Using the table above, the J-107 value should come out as -4.0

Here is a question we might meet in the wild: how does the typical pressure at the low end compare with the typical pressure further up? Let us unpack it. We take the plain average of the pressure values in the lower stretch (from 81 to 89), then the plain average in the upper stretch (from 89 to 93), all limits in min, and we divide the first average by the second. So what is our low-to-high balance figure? 1.5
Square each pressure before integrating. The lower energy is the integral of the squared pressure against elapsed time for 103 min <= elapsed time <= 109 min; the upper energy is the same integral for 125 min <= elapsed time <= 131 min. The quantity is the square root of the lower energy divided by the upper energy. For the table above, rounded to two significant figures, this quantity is 1.3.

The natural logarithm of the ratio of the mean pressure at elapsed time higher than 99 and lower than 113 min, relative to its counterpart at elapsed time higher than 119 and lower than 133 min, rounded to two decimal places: 0.17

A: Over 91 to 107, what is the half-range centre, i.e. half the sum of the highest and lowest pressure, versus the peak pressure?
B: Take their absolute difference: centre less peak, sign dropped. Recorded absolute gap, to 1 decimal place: 3.5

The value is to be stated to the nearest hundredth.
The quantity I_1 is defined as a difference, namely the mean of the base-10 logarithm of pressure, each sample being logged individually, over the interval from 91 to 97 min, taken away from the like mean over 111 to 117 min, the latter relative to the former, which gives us 0.27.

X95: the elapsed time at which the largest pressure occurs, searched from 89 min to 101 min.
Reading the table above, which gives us 90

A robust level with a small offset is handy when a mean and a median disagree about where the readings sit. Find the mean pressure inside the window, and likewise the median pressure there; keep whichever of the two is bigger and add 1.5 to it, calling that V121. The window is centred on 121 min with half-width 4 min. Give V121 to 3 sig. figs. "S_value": 16.4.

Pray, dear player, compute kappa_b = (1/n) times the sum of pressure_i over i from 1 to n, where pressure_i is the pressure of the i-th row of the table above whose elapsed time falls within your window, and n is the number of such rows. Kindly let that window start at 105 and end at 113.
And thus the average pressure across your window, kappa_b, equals 18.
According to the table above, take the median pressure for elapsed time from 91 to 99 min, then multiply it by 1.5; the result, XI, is 15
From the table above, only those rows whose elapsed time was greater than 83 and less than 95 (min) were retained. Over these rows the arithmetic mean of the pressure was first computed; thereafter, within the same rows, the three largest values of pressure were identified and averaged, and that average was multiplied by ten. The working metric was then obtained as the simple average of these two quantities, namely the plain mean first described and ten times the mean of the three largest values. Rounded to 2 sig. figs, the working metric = 89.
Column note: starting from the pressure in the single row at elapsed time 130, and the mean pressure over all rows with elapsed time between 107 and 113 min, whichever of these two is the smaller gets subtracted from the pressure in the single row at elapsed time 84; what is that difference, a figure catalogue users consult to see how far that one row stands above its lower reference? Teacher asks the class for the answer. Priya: 6.6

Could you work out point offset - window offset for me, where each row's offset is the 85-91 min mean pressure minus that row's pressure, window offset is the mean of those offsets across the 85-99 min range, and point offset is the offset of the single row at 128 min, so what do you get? 0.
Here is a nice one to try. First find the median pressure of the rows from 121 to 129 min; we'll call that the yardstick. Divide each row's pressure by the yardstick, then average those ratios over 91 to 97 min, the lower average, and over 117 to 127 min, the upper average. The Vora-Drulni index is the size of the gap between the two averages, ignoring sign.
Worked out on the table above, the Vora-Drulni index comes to 0.34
